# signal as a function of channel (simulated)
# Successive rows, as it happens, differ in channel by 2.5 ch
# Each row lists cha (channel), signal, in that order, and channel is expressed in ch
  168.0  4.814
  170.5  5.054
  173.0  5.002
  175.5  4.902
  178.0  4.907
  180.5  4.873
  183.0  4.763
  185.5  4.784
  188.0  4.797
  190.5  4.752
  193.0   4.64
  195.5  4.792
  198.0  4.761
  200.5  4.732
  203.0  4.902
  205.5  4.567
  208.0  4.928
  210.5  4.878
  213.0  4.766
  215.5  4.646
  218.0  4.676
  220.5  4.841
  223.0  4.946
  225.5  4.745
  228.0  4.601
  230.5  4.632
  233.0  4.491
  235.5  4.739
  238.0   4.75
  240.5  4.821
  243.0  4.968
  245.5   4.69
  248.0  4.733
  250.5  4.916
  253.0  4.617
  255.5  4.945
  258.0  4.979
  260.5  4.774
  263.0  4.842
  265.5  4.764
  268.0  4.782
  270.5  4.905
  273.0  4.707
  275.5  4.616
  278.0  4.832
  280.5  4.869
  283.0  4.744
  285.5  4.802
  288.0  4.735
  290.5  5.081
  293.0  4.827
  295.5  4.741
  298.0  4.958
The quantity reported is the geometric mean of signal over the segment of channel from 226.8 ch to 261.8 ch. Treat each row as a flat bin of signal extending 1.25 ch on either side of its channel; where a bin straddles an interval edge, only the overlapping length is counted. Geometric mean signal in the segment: 4.76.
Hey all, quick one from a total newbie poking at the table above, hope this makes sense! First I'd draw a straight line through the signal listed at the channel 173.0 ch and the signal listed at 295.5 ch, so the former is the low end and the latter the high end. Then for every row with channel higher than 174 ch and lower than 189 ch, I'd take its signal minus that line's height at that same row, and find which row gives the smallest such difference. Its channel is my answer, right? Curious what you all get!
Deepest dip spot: 183.0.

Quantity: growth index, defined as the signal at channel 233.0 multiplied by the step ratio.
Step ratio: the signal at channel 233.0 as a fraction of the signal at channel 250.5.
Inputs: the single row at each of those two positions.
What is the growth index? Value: 4.1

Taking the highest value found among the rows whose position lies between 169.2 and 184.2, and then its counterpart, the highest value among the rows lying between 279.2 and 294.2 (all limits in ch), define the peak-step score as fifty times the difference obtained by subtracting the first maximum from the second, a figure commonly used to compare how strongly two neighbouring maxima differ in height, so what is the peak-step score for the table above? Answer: 1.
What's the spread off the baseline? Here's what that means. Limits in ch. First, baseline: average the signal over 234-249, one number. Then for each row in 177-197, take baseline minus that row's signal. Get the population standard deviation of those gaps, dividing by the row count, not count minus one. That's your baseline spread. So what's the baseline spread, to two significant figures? 0.075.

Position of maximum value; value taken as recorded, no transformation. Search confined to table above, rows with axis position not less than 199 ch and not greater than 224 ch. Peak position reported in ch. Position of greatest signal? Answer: 223.0 ch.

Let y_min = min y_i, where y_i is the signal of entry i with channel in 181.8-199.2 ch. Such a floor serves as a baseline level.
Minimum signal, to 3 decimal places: 4.640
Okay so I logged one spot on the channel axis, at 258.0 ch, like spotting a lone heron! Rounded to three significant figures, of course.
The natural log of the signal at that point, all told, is 1.61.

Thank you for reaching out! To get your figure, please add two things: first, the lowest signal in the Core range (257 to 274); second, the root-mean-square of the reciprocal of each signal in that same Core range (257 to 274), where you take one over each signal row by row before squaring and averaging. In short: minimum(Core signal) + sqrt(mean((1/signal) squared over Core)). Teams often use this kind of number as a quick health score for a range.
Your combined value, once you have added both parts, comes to 4.91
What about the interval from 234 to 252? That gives 4.90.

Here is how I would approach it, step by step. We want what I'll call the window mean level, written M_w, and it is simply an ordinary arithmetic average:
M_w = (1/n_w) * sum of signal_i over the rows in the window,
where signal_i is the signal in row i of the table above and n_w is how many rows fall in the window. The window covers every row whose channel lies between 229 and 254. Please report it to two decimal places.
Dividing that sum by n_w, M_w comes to 4.74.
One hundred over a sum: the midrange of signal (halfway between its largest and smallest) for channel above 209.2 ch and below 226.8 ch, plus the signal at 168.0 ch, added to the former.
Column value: 10.41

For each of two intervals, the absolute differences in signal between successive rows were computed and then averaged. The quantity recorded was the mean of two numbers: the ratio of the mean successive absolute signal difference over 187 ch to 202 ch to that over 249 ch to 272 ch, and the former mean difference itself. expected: 0.29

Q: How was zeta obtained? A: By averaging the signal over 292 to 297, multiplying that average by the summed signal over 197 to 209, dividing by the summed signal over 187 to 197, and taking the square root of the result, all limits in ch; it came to 2.5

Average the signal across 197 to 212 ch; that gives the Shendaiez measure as 4.79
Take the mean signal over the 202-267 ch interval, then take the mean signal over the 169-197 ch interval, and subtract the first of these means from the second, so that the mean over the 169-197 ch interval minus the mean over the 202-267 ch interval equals 0.07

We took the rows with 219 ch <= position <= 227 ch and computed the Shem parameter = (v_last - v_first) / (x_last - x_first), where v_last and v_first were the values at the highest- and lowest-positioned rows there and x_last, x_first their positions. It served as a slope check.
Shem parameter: -0.019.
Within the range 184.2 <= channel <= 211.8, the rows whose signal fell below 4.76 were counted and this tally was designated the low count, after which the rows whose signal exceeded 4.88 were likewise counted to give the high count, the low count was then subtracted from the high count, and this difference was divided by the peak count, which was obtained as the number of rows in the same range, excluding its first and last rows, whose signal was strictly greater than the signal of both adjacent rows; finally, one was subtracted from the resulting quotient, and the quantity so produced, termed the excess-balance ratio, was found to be -1.5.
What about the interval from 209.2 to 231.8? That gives -5.0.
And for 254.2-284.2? -1.0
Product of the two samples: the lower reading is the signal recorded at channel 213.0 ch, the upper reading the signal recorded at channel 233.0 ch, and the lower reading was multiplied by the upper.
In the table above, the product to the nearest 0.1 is 21.4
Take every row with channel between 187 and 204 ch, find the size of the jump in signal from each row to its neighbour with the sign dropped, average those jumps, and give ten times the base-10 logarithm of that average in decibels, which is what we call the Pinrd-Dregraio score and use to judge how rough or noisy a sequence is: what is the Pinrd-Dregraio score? -10.5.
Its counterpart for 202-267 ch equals -8.2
